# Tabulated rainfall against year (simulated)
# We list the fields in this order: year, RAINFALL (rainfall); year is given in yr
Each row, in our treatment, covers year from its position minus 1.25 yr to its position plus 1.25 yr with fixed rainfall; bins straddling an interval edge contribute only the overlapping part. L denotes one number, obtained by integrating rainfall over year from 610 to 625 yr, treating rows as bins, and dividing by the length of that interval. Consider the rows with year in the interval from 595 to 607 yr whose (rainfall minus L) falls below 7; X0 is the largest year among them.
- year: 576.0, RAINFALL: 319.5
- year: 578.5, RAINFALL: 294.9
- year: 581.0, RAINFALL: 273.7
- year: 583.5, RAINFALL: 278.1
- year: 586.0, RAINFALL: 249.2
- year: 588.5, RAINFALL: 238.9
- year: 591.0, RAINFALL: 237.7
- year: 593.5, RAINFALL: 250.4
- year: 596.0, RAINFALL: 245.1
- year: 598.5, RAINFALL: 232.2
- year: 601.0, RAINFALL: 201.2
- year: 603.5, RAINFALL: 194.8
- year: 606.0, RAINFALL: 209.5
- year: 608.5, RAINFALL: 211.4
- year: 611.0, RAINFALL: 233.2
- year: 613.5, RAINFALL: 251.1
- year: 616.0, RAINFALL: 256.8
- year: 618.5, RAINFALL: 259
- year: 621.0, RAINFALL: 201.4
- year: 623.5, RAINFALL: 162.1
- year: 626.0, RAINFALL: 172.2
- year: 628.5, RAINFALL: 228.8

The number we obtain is 606.0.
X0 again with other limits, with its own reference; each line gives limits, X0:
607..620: 611.0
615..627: 626.0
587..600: 598.5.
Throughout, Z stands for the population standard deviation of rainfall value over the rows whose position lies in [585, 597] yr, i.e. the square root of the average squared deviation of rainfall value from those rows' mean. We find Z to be 5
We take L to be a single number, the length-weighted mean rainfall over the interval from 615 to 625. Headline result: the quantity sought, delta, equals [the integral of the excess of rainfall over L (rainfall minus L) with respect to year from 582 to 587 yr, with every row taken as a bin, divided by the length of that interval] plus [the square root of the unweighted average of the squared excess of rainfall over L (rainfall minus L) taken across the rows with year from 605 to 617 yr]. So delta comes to 72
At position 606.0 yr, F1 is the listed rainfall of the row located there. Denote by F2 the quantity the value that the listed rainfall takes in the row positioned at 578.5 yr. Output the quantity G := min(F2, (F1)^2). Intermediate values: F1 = 209.5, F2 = 294.9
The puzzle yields 295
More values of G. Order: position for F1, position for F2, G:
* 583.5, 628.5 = 229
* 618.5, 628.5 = 229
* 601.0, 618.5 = 259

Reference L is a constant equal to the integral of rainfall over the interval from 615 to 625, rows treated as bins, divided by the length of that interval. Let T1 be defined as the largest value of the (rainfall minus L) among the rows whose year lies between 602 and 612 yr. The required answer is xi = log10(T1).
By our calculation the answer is 1.19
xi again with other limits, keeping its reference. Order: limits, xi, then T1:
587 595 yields 1.51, 33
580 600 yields 1.78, 60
